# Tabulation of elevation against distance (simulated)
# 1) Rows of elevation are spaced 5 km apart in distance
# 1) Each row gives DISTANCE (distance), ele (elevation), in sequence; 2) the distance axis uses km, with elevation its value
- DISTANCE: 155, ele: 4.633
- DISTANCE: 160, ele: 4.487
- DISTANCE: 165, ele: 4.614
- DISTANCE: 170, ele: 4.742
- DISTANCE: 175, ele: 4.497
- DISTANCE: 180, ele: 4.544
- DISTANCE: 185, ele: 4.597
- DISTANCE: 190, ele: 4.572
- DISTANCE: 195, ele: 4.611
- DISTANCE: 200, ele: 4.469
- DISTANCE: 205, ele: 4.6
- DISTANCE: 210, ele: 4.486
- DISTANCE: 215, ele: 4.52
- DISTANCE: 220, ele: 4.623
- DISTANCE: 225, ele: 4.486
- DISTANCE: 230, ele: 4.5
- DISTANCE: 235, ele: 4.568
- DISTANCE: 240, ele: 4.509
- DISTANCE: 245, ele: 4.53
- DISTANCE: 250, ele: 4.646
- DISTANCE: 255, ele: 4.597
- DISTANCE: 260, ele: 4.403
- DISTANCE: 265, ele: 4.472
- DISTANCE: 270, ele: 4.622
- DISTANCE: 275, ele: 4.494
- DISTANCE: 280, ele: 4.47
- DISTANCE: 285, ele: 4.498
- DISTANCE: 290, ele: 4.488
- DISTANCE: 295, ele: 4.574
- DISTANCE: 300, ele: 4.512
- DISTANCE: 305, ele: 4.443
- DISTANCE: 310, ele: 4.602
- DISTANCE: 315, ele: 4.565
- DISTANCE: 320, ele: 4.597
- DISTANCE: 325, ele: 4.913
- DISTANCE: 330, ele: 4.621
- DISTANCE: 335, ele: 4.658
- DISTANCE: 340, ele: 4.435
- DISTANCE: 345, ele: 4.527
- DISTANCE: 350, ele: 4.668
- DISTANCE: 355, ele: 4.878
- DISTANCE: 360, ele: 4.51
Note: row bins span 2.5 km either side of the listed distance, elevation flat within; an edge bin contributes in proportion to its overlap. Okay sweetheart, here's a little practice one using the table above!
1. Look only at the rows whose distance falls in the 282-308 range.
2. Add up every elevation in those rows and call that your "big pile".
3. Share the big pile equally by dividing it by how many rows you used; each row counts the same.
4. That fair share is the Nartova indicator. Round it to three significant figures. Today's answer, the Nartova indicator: 4.50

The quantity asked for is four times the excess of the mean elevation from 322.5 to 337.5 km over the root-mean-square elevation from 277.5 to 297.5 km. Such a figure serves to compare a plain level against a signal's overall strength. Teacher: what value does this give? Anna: 0.89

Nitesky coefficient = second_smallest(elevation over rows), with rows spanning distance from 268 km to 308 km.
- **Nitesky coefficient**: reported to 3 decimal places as 4.470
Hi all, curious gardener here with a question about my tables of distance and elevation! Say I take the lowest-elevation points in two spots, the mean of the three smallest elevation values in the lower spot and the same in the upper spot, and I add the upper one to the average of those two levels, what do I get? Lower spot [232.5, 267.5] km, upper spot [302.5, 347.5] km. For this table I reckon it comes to 8.93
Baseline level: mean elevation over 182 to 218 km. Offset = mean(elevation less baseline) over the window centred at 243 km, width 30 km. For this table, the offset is 0.01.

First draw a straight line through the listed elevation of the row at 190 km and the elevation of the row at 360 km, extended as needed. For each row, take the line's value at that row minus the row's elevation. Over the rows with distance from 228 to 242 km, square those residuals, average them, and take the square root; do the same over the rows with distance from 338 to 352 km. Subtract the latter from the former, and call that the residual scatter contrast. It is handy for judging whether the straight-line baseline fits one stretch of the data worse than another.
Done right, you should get -0.06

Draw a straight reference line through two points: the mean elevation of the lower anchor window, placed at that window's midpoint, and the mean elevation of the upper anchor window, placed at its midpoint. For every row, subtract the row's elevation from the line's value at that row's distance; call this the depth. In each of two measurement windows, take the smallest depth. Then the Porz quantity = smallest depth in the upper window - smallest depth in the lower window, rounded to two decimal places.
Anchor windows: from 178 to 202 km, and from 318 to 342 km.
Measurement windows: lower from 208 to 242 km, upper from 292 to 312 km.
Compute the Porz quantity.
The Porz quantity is 0.08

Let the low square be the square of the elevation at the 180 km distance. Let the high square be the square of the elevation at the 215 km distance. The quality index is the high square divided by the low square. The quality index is 0.99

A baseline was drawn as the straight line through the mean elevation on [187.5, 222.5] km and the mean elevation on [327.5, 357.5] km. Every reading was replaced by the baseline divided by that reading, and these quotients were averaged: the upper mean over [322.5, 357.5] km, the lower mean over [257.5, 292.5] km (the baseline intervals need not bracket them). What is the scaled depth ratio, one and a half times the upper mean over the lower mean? 1.46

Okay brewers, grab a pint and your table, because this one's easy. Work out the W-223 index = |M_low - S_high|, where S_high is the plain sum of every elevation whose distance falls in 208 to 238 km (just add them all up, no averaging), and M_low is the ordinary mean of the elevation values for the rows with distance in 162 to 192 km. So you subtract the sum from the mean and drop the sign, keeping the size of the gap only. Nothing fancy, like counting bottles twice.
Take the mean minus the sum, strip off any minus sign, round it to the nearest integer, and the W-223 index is 23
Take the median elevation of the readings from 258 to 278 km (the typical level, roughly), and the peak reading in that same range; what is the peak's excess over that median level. 0.14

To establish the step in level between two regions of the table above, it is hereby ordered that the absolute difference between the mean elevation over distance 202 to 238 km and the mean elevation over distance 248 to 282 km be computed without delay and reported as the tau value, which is 0.011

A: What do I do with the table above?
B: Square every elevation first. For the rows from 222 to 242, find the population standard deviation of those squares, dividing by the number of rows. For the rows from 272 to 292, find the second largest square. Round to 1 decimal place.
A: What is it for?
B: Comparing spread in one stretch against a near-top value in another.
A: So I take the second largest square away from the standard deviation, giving -19.9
